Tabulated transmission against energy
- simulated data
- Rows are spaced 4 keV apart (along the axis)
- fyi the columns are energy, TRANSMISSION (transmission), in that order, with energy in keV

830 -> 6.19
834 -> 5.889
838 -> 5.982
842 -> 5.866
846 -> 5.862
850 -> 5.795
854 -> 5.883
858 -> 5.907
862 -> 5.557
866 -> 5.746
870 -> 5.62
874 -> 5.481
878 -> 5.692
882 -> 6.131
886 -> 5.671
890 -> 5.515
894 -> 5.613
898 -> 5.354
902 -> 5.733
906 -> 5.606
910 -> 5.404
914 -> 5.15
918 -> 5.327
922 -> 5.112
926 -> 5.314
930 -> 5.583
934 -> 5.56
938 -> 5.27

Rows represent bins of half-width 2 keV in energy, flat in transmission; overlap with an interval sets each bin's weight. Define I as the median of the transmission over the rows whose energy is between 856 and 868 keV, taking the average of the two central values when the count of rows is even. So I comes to 5.75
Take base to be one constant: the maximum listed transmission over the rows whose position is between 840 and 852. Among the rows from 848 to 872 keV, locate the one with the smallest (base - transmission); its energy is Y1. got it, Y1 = 858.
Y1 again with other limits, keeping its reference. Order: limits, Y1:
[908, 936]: 930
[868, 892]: 882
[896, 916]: 902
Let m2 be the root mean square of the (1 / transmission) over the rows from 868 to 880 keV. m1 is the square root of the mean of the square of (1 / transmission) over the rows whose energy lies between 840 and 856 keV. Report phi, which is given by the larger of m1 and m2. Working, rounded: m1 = 0.171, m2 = 0.179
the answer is 0.179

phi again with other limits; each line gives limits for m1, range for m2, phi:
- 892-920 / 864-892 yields 0.184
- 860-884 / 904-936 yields 0.186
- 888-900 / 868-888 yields 0.182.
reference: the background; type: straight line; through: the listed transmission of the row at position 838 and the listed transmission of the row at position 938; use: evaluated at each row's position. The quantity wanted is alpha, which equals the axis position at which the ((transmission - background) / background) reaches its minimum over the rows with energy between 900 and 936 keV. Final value 914 keV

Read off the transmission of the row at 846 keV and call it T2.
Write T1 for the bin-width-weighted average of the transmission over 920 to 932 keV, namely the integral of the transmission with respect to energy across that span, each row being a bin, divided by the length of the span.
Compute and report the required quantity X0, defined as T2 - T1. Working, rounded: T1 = 5.3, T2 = 5.862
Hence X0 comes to 0.5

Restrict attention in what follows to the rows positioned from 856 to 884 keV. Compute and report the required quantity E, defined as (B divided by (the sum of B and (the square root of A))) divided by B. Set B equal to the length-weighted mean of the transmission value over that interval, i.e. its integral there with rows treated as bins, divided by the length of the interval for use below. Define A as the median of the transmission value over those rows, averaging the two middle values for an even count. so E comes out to 0.123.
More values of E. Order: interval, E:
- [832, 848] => 0.120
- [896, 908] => 0.126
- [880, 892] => 0.123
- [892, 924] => 0.129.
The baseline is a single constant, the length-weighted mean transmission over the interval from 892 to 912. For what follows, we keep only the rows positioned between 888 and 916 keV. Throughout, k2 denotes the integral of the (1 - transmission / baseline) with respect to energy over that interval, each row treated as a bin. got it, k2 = 0.3 keV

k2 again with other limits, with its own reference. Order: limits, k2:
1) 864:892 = -0.8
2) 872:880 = -0.1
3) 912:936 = 0.9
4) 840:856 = -0.9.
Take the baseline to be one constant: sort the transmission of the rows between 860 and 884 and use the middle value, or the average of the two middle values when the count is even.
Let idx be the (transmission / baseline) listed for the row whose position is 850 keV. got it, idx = 1.025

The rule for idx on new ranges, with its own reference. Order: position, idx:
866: 1.016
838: 1.058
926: 0.940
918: 0.942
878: 1.006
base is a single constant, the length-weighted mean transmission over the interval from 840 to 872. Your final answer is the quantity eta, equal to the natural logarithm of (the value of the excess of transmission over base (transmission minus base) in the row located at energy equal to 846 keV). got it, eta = -2.5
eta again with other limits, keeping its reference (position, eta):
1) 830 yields -0.9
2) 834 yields -2.2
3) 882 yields -1.0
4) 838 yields -1.6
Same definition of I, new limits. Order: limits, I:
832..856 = 5.87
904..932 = 5.33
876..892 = 5.68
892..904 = 5.61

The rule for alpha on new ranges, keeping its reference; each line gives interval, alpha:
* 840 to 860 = 850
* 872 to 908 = 874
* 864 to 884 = 874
